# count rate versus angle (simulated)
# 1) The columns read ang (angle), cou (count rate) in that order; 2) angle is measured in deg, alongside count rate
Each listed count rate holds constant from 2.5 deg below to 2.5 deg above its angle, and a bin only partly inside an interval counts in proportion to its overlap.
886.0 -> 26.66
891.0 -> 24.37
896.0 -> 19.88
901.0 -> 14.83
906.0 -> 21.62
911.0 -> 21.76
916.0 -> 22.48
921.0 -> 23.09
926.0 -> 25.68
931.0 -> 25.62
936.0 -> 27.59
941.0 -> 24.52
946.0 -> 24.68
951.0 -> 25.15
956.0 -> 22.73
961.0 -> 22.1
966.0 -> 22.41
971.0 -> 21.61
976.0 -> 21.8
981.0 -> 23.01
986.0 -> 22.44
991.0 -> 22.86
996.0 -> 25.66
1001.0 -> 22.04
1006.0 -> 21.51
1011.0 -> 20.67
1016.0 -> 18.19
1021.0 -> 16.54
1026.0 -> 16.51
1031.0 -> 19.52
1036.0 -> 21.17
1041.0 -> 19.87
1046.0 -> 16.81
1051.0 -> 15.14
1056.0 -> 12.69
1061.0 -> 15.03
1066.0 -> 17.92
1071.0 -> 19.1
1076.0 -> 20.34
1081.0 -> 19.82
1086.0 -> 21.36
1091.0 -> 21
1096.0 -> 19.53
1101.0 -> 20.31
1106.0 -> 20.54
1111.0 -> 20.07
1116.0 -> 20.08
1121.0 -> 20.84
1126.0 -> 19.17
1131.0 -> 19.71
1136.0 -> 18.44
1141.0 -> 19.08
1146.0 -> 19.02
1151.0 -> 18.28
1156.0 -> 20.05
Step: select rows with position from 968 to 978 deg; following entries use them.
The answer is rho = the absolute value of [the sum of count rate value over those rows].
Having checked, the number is 43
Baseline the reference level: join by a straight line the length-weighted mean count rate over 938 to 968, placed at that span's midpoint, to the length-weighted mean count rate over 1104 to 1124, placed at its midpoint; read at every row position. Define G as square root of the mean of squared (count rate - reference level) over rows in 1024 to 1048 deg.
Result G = 3.7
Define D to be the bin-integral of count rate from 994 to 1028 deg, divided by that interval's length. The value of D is 20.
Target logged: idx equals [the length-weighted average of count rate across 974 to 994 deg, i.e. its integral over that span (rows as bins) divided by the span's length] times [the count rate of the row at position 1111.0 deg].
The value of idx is 454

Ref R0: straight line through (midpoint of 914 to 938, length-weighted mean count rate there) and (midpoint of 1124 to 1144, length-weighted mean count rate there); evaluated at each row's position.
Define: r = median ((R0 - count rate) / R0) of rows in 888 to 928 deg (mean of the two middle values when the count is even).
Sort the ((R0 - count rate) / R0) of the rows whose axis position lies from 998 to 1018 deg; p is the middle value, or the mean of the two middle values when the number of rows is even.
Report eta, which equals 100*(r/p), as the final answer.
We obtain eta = 186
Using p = 0.066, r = 0.12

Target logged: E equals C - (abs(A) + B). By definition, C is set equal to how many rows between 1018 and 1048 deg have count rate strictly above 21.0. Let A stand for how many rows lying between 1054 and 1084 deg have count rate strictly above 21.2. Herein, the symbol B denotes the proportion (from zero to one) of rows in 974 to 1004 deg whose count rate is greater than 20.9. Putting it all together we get 0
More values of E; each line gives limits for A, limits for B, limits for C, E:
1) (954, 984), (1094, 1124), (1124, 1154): -6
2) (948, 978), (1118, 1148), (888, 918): -2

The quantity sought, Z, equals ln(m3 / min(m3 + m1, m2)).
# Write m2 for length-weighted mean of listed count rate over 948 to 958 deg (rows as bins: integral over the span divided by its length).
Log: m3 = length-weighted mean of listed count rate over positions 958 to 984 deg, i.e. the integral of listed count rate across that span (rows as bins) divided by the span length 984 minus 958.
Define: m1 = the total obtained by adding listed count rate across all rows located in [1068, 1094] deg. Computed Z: -0.08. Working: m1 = 102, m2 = 24.0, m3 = 22.2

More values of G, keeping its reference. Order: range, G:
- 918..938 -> 2.1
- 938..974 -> 1.2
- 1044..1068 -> 6.3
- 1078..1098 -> 0.9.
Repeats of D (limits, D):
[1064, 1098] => 20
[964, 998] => 23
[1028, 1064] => 17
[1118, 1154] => 19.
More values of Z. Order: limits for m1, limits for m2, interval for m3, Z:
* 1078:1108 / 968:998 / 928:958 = 0.09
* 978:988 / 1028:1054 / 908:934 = 0.26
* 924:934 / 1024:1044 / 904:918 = 0.13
